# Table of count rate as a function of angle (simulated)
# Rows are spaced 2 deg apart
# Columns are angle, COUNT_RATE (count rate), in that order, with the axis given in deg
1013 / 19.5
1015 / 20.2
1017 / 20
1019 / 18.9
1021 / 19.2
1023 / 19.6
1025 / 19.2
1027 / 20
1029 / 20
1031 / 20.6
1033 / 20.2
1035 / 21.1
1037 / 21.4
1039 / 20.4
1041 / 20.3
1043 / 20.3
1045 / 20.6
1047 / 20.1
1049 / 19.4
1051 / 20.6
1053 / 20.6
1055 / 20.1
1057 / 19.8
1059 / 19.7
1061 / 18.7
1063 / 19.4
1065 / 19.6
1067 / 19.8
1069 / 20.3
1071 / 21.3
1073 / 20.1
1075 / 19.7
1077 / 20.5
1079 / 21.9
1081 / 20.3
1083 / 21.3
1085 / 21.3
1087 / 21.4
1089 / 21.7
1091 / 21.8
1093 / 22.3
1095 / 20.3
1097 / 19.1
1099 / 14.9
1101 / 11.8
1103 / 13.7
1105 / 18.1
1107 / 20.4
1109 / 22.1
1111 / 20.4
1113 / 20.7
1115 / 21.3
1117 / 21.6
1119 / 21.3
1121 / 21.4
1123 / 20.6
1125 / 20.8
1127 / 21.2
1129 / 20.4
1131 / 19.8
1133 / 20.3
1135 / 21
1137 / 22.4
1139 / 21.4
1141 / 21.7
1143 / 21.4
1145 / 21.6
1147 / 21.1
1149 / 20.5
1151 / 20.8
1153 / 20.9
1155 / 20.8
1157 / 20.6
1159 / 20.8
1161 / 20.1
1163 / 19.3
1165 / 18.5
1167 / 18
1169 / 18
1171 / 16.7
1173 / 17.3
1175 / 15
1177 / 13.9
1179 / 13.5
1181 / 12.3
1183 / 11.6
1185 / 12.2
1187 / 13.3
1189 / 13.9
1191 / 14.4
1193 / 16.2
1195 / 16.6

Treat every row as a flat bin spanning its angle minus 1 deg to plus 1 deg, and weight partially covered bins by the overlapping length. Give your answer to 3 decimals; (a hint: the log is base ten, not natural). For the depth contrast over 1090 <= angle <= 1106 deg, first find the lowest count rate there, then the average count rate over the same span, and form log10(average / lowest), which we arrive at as 0.177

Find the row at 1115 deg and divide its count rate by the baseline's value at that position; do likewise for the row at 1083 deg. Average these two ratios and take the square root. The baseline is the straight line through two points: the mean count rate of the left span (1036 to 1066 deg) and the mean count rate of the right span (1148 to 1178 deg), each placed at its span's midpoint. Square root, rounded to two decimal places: 1.05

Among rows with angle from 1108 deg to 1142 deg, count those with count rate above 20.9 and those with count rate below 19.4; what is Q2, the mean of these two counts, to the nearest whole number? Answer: 5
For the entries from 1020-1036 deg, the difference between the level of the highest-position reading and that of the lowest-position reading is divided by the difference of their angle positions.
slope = 0.14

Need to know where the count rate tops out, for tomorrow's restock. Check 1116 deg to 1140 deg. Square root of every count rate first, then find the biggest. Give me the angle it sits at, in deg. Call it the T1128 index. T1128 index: 1137 deg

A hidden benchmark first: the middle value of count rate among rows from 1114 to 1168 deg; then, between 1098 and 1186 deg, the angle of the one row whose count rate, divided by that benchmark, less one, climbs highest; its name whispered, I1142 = 1137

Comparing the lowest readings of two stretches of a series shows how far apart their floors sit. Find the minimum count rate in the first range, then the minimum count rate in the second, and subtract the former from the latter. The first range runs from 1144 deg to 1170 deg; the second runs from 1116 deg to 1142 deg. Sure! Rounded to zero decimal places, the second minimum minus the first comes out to 2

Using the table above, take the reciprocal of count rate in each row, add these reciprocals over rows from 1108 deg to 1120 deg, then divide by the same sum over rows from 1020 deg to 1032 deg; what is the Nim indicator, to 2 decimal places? 0.93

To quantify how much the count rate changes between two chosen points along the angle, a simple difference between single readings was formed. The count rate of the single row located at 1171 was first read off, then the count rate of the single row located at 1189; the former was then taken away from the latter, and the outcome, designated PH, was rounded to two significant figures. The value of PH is -2.8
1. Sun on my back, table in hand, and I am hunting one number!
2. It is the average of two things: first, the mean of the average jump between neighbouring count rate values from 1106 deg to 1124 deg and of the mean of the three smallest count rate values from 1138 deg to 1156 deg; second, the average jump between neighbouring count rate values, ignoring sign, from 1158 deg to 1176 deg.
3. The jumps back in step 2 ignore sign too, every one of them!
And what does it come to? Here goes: 5.8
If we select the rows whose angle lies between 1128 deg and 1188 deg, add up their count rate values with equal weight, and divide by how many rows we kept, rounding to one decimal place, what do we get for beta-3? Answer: 18.5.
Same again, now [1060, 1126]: 20.0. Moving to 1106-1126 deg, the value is 21.1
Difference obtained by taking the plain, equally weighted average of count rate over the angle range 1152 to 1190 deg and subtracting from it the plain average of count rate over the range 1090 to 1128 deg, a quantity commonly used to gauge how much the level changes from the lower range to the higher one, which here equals -3.0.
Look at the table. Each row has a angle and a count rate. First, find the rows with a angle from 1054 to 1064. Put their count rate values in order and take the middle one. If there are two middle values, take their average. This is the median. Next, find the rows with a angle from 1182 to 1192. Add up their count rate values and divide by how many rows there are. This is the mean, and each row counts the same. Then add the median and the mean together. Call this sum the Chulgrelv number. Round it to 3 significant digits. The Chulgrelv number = 32.8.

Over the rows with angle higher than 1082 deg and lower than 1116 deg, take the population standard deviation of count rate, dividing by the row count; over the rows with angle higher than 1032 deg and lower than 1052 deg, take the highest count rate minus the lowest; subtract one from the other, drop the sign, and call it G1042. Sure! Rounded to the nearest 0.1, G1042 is 1.0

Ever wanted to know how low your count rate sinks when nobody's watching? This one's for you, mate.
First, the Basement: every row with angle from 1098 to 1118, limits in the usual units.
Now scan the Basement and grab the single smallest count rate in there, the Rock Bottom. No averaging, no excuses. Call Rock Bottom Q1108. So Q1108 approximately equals 11.8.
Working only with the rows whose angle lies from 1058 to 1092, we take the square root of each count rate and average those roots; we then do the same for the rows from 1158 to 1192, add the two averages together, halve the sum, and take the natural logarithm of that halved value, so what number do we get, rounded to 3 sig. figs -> 1.45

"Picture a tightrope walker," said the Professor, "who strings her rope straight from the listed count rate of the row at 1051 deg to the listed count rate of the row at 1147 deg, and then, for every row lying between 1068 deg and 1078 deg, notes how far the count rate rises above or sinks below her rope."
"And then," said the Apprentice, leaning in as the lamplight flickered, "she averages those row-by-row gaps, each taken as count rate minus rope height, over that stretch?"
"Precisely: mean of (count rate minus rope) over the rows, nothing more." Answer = -0.33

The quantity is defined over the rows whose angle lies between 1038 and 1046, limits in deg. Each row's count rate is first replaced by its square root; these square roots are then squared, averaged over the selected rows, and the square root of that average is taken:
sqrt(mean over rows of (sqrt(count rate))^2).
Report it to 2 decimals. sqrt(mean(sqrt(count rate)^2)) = 4.52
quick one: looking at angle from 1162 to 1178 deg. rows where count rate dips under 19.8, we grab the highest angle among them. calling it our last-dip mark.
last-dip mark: 1177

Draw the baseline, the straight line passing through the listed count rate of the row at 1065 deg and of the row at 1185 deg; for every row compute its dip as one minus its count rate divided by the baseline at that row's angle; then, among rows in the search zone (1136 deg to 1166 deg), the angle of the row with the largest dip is 1165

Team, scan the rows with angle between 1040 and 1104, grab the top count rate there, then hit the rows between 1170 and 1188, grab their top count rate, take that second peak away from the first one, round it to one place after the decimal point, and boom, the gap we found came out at 5.0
